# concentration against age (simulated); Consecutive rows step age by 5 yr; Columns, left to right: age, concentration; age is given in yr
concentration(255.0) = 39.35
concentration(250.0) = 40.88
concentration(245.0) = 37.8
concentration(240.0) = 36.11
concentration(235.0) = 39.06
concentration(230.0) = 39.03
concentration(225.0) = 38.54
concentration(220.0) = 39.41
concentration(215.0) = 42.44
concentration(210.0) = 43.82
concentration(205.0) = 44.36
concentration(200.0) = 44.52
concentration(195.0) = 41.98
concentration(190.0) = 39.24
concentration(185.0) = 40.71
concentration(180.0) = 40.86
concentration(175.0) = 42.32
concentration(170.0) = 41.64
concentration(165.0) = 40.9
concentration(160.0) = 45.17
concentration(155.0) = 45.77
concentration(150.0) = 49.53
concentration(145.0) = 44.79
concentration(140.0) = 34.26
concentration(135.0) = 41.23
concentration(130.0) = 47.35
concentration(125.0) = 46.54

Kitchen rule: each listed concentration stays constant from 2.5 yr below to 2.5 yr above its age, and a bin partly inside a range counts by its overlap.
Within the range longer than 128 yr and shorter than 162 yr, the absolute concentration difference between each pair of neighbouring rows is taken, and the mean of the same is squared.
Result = 29.7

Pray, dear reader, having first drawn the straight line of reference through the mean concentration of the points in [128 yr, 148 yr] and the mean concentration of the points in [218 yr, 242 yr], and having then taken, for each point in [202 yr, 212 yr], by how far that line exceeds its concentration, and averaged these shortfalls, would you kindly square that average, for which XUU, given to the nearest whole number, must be 23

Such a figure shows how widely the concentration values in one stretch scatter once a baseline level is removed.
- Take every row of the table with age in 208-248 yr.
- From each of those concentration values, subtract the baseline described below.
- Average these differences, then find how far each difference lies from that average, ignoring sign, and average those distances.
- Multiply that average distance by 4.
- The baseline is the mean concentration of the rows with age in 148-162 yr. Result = 7.2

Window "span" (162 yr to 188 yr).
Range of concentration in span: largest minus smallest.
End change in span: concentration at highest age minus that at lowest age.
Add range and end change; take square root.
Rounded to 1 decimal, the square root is 1.2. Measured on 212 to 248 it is 1.3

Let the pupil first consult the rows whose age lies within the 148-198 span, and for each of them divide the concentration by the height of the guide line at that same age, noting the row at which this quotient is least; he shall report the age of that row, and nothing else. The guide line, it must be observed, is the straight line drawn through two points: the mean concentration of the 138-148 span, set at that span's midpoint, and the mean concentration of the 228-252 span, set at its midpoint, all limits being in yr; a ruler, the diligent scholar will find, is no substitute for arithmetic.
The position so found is 190.0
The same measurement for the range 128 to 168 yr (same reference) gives 140.0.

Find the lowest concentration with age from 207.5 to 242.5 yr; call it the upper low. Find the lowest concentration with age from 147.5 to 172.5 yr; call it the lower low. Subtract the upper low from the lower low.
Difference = 4.8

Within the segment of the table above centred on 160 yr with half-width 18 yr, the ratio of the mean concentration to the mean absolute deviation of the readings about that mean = 19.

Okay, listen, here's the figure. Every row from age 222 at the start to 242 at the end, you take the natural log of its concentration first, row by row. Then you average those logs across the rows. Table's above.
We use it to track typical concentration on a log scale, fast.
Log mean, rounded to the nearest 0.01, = 3.64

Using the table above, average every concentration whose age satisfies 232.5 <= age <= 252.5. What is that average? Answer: 38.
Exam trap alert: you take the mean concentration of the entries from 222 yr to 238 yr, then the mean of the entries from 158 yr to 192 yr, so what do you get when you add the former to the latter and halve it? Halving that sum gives 40.2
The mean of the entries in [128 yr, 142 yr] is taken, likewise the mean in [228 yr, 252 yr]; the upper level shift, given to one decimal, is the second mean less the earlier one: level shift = -2.4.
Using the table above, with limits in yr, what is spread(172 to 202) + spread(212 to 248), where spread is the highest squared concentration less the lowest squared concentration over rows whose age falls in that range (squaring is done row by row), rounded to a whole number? 939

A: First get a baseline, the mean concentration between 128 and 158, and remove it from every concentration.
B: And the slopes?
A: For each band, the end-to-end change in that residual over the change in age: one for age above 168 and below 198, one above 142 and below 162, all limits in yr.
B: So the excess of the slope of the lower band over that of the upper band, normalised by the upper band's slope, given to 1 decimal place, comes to 0.9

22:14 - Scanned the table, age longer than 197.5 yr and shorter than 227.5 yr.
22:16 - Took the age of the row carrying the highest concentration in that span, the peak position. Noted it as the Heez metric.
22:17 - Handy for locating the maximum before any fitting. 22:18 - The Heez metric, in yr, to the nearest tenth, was 200.0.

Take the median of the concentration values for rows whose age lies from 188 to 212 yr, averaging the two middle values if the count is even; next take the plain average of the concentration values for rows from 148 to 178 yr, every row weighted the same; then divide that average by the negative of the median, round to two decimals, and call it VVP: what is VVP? -1.01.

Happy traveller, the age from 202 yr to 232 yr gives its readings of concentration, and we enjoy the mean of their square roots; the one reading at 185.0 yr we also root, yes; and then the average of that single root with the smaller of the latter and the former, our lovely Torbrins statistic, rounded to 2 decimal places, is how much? 6.38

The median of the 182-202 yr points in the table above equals 41.3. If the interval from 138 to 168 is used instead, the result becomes 45.0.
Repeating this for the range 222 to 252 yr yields 38.8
